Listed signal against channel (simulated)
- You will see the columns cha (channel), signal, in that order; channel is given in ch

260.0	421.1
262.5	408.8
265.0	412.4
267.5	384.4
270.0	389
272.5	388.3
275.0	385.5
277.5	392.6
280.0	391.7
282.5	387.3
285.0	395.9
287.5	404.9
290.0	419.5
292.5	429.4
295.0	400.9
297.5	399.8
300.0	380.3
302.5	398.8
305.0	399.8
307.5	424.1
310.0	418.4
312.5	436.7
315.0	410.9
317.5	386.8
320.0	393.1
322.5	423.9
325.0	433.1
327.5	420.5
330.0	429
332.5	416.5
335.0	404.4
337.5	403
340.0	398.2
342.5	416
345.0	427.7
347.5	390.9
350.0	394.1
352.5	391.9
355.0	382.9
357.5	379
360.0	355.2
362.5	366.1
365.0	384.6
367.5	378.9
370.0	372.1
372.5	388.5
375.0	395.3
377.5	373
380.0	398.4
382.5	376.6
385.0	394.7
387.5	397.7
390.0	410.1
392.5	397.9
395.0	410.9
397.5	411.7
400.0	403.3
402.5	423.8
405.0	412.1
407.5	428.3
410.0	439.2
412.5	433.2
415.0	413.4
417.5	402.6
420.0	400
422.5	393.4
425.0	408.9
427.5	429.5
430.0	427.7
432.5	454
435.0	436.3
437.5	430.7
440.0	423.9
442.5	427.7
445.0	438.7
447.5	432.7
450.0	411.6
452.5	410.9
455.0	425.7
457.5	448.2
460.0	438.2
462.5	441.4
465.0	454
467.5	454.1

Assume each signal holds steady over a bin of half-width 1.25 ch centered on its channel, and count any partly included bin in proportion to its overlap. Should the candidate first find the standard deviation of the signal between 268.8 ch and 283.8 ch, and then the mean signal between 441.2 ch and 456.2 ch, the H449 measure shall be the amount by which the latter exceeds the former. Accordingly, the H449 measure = 422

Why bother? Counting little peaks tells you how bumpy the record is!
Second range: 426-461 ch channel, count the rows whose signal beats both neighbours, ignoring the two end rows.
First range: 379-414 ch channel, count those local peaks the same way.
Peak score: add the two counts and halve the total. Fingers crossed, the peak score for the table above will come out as 3.50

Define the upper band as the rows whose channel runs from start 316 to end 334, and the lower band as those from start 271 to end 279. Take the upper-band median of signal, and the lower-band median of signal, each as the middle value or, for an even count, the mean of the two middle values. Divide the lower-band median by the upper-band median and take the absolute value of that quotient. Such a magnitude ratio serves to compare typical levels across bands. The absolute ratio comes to 0.92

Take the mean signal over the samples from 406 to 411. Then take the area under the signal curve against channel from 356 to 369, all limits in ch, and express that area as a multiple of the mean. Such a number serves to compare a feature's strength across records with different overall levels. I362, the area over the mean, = 11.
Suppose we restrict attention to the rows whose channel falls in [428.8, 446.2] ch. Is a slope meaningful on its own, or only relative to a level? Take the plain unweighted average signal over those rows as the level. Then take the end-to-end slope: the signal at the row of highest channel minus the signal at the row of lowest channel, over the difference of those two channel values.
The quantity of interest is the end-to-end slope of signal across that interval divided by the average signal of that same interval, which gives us 0.002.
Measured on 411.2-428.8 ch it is -0.001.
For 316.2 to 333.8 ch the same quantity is 0.005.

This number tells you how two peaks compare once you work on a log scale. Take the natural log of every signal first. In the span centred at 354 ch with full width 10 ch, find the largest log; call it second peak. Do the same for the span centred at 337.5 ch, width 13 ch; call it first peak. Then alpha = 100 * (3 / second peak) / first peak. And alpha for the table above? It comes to 8.32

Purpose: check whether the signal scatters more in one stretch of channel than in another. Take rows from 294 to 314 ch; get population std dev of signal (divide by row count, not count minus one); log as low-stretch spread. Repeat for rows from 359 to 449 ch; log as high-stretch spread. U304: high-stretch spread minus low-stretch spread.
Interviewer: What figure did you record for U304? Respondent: 6.7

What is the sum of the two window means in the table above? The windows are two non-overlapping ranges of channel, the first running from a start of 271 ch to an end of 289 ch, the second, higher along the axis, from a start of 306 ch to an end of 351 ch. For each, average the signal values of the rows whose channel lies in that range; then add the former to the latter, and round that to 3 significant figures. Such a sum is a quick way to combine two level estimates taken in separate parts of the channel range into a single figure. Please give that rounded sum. 805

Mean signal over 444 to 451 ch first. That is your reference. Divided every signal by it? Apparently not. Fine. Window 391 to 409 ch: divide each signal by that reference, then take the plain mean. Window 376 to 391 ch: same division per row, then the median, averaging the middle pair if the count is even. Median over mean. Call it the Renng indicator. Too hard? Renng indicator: 0.96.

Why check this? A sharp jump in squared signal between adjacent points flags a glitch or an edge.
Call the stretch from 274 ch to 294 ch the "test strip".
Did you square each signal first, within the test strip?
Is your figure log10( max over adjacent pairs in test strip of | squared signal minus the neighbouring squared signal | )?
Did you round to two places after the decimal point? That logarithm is 4.08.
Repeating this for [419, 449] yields 4.37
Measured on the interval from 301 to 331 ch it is 4.40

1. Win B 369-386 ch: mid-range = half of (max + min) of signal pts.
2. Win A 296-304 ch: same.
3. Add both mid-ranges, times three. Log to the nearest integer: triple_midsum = 2326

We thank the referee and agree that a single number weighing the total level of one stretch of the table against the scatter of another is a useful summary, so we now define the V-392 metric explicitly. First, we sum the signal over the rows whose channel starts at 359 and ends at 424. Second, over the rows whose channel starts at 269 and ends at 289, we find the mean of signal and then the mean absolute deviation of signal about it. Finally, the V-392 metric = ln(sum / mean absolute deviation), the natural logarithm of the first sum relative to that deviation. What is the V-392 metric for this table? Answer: 7.8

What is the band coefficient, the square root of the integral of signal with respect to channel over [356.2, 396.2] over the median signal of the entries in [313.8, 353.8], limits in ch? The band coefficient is 6.16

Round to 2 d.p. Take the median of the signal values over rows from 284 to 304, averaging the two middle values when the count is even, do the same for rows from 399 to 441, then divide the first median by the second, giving 0.94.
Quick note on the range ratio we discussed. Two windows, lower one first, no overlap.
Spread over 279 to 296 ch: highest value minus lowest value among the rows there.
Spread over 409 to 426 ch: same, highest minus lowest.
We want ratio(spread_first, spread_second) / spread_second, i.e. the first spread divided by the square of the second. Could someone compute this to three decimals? 0.020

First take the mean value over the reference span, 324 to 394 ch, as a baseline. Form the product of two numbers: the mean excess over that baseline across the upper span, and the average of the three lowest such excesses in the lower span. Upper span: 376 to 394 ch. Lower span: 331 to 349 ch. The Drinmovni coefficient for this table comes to -5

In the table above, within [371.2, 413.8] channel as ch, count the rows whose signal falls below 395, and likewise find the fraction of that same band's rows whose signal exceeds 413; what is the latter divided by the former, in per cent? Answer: 6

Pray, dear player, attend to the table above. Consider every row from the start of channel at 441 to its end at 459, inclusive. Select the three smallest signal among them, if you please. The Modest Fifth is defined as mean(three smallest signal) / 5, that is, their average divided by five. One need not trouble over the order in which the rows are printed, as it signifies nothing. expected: 83.2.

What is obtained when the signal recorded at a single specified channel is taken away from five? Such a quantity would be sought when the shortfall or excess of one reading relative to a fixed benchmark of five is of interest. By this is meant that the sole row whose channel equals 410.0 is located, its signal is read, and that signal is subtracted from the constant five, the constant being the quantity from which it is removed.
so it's -434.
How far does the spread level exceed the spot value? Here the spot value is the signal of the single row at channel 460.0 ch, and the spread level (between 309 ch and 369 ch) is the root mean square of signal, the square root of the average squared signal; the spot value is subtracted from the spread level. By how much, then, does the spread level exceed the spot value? -36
